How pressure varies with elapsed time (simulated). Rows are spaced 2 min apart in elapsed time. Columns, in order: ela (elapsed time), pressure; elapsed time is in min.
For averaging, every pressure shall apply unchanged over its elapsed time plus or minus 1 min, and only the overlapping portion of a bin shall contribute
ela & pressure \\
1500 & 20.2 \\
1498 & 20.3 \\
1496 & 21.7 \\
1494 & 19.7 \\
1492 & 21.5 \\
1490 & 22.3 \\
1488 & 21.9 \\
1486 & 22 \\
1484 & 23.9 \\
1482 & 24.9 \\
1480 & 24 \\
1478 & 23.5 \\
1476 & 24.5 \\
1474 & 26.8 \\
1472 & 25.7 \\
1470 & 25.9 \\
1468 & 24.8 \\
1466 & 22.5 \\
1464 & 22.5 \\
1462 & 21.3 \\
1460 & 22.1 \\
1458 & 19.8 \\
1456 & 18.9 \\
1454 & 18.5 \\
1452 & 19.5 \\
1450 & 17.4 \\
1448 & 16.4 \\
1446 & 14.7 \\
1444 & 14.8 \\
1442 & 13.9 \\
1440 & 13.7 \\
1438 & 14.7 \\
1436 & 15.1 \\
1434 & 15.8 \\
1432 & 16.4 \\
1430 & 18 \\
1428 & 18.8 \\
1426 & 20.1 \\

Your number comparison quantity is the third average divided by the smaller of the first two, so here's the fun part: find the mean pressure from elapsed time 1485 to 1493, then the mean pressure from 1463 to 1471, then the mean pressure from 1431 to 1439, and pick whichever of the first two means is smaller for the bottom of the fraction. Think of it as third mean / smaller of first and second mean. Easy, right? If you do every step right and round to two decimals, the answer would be 0.71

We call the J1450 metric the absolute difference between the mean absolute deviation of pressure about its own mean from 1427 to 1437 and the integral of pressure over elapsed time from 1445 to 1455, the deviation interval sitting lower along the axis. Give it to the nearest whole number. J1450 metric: 172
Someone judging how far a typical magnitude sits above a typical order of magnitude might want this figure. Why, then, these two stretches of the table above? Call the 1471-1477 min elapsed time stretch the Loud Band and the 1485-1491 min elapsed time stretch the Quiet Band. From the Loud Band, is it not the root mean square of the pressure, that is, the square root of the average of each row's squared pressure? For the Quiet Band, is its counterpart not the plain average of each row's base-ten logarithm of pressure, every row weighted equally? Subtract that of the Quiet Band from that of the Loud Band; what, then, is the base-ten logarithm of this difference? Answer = 1.39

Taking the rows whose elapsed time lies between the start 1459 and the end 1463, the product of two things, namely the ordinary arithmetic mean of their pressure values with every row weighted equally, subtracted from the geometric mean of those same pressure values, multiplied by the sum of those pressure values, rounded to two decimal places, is -0.16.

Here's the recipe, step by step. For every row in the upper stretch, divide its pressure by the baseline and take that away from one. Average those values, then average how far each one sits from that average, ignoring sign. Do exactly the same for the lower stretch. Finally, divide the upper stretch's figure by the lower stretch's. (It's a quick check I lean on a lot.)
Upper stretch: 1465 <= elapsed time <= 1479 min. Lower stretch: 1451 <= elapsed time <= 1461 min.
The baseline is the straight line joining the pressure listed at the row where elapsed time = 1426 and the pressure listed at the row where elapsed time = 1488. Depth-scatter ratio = 1.3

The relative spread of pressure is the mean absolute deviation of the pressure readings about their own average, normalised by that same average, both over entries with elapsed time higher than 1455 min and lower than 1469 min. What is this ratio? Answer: 0.067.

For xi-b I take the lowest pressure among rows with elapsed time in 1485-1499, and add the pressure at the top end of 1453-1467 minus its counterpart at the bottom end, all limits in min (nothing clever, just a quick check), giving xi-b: 24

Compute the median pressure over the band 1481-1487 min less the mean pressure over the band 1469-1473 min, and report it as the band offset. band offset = -2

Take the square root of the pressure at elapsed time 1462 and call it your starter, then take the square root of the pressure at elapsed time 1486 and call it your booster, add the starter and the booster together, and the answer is 9.3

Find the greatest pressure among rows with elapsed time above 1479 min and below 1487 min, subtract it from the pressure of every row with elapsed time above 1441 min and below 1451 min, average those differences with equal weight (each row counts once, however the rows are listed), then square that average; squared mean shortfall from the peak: 89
